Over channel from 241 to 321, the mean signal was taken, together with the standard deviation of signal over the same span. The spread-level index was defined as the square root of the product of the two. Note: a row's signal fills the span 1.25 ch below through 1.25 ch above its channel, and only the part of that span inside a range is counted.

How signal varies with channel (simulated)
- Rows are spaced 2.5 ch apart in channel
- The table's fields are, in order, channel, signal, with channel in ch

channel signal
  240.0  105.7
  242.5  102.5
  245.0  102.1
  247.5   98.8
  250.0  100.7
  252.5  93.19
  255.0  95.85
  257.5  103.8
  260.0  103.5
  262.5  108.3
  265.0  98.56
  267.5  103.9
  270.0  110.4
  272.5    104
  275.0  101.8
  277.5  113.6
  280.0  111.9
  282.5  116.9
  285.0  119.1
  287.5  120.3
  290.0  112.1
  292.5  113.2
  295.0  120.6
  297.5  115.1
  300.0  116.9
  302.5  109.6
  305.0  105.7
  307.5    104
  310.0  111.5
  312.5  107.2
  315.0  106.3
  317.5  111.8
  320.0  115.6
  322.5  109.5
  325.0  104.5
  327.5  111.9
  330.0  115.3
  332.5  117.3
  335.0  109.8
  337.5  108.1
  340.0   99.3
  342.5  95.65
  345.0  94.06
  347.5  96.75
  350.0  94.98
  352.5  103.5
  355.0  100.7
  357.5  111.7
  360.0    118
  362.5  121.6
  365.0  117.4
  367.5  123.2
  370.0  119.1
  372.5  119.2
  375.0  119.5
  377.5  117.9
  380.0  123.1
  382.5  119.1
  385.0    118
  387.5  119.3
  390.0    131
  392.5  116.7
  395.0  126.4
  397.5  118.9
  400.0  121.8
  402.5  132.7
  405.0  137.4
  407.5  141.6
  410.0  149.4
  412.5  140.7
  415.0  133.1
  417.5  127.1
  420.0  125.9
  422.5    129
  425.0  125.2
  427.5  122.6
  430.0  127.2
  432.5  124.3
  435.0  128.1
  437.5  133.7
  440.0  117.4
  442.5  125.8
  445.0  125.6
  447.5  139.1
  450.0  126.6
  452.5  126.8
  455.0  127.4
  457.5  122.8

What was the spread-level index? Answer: 28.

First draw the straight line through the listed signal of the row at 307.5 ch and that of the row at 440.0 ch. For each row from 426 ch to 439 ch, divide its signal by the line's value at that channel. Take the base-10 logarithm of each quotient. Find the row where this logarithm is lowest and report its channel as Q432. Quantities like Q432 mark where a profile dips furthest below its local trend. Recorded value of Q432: 427.5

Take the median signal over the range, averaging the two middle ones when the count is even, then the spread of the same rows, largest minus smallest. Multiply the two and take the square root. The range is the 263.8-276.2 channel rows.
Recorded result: 35.1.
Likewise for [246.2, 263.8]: 39.0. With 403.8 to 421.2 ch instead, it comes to 56.8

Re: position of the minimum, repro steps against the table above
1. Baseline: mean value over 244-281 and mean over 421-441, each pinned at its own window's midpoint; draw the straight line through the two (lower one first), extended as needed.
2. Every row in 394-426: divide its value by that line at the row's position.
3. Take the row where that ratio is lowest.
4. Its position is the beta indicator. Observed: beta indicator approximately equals 397.5 ch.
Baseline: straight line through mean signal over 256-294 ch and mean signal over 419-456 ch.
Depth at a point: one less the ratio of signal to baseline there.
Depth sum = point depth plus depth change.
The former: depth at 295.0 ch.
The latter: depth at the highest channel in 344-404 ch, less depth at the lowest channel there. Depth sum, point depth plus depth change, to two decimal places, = -0.35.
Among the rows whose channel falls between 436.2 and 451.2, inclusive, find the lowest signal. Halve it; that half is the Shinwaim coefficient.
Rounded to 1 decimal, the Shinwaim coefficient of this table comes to 58.7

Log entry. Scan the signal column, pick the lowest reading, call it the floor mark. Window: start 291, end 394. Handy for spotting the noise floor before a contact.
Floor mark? 94.06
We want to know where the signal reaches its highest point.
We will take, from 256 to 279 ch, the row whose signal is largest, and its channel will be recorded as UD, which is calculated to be 277.5 ch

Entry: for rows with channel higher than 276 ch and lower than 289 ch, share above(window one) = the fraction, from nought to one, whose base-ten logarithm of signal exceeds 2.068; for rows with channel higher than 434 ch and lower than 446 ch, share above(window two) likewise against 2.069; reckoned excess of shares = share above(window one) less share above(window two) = -0.6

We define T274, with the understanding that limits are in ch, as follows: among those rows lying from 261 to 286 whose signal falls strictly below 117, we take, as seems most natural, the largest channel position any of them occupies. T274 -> 282.5 ch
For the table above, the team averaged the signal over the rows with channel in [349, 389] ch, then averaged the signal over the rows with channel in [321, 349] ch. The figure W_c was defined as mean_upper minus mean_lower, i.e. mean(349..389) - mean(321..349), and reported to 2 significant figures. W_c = 10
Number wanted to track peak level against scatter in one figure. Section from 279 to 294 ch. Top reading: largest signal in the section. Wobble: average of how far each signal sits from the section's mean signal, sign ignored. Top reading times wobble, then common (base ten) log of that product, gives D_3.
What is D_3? 2.58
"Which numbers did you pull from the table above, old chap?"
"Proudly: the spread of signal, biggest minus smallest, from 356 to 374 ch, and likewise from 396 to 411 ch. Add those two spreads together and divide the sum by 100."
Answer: 0.42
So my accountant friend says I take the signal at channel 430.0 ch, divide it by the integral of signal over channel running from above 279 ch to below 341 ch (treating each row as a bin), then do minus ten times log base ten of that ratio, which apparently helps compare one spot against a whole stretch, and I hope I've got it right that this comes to 17.4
